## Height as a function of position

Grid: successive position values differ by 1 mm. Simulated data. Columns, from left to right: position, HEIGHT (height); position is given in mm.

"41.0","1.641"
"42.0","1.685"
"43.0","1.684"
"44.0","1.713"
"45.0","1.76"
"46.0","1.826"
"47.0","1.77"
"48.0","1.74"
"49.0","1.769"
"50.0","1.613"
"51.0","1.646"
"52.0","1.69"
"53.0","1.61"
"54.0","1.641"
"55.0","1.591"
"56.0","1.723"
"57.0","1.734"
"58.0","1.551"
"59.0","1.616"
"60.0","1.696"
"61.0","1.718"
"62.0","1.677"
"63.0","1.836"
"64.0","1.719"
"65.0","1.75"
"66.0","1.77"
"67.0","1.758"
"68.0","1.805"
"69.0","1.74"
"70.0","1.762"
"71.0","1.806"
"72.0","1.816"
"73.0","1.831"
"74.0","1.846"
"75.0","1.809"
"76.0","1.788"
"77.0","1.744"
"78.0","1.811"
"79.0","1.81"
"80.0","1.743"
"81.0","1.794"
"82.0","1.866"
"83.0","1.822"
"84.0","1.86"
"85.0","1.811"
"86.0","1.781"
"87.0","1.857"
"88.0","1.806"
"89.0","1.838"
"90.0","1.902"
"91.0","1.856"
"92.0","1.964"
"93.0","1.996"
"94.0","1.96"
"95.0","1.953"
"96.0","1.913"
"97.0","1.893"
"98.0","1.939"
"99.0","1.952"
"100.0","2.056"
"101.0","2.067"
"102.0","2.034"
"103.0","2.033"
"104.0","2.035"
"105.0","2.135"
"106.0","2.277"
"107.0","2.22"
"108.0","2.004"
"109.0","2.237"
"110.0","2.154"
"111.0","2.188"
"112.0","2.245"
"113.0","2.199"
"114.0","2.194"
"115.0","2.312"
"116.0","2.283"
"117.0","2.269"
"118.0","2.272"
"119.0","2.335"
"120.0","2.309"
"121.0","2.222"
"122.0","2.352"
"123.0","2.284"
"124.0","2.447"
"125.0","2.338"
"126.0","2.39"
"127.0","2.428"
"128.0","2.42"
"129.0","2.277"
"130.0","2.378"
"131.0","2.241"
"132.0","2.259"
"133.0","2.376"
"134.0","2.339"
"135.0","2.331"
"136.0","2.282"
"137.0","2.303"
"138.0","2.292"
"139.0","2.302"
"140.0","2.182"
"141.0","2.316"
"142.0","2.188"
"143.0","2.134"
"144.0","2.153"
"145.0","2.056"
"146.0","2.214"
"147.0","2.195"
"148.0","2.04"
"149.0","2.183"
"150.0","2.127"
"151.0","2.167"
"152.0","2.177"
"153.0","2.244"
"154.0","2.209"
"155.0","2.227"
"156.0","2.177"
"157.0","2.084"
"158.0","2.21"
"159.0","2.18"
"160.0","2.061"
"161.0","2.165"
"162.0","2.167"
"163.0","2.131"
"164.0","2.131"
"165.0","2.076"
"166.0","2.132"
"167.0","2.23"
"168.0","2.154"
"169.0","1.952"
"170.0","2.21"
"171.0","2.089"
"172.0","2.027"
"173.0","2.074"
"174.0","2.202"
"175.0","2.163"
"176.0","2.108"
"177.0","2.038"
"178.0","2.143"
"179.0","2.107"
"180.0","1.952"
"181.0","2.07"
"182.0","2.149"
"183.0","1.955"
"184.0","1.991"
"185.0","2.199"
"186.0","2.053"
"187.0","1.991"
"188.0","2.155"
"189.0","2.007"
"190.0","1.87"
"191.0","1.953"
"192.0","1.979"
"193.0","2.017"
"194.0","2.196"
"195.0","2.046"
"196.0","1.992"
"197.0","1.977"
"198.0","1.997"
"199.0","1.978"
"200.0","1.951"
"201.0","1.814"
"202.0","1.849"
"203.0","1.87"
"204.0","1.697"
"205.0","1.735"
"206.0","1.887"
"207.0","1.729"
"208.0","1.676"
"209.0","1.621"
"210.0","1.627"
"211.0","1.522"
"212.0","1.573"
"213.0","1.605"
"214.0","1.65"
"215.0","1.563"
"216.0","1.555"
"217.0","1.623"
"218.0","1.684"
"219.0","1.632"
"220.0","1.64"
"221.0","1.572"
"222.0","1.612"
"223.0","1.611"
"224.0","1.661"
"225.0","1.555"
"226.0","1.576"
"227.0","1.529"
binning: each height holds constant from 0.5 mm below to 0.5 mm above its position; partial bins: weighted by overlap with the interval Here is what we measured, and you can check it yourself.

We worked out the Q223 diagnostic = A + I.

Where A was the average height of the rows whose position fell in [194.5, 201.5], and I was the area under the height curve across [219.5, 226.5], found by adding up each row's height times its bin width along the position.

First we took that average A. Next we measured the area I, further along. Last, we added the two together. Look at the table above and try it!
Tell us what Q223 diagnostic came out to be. 13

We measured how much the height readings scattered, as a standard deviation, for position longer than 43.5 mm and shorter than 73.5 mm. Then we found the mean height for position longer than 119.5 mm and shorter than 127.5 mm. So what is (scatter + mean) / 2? 1.21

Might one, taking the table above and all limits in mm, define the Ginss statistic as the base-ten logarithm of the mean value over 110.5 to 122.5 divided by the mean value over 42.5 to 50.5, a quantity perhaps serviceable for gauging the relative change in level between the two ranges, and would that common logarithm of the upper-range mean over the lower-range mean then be 0.12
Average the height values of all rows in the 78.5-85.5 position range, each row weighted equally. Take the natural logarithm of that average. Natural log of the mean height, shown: 0.60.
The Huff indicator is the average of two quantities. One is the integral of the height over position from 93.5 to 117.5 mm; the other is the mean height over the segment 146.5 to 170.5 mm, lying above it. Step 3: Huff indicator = 26.4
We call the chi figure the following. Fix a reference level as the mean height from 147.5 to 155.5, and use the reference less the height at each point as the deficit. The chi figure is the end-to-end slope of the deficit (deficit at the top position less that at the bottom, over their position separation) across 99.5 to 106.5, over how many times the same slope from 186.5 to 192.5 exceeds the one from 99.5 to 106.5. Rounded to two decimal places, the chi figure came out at 0.57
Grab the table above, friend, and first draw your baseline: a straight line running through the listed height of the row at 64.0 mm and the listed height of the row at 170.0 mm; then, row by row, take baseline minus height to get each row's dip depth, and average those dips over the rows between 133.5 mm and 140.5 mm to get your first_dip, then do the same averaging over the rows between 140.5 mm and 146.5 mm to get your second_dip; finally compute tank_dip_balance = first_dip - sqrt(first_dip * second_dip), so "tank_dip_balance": -0.38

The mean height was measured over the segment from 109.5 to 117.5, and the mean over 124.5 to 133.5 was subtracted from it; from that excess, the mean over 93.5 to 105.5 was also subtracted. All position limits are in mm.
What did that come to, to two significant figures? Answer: -2.1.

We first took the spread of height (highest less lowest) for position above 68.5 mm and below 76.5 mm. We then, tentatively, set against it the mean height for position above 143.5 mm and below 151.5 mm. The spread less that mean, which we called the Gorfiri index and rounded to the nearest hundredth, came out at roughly -2.04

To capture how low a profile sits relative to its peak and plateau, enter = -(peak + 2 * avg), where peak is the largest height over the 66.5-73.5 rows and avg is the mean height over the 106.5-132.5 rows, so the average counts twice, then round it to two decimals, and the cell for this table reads -6.39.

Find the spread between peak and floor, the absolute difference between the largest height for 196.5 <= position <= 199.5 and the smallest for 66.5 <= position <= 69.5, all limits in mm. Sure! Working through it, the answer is 0.26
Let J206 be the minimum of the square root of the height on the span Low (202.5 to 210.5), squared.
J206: 1.62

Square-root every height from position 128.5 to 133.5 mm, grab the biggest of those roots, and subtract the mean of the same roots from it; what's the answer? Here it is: 0.024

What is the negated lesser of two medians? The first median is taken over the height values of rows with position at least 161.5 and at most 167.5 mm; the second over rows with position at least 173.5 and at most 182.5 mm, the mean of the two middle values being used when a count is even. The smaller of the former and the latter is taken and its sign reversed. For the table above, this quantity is -2.11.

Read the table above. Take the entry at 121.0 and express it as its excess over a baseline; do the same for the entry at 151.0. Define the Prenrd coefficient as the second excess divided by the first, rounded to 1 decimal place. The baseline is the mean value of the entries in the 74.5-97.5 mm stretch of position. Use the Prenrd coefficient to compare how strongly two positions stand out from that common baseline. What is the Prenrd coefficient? 0.9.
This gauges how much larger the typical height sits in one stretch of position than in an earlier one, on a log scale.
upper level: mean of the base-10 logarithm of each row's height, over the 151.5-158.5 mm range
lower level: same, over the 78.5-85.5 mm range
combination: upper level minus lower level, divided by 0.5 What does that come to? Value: 0.16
